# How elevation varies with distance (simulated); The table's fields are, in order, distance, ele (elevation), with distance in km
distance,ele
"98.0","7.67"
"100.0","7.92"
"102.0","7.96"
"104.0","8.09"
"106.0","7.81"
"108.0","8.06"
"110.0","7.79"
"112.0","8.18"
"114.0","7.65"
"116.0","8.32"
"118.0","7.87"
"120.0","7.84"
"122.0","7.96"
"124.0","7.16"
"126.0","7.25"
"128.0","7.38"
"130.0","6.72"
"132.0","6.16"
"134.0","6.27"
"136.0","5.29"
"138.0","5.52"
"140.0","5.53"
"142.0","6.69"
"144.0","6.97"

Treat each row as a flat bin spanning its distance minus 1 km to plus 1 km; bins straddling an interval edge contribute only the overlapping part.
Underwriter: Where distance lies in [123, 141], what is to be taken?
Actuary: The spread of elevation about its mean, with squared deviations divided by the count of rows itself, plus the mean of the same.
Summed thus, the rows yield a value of 7.12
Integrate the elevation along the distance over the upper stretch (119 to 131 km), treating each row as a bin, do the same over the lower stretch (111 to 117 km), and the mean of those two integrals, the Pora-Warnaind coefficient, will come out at 68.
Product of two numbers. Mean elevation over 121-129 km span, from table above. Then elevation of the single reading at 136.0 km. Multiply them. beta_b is 39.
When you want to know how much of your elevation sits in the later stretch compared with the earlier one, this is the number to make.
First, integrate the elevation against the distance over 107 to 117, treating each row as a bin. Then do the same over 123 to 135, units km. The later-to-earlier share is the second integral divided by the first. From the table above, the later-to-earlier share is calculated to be 1.0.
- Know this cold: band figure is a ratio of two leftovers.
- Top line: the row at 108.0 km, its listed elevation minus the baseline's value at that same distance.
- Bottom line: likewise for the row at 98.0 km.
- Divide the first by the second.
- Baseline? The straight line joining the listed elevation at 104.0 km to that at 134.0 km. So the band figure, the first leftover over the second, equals -0.3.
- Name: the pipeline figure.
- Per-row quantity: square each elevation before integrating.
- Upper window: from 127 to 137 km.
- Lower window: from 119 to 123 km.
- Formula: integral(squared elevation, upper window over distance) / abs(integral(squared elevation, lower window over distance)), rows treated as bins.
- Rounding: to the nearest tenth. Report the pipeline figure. 1.6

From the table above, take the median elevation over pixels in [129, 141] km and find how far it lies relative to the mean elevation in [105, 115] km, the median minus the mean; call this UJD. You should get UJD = -2.1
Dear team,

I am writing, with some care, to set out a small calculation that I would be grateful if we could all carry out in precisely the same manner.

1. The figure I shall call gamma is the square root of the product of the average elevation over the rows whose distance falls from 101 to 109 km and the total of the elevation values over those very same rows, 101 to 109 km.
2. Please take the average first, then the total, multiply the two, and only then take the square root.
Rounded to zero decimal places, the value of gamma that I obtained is 16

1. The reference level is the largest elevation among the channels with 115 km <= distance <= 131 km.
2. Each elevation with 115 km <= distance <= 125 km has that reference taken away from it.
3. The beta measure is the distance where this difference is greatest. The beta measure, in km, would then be 116.0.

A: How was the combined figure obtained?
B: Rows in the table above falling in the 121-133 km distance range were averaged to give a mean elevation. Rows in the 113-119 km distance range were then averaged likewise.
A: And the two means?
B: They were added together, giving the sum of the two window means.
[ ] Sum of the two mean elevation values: 15.1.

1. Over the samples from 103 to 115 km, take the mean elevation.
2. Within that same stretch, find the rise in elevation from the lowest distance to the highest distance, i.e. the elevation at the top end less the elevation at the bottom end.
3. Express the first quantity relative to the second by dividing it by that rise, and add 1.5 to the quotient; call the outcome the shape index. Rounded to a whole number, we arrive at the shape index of -17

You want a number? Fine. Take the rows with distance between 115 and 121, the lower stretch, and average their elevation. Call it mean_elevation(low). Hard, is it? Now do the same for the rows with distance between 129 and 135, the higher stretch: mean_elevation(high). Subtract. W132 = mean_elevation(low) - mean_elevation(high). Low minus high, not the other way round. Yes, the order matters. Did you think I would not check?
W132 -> 1.63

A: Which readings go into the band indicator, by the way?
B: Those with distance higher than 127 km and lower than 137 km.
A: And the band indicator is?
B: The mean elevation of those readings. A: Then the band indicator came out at 6.36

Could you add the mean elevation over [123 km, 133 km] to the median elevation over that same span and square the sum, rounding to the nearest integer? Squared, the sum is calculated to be 199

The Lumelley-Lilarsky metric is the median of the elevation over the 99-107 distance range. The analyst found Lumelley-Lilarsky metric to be 7.9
